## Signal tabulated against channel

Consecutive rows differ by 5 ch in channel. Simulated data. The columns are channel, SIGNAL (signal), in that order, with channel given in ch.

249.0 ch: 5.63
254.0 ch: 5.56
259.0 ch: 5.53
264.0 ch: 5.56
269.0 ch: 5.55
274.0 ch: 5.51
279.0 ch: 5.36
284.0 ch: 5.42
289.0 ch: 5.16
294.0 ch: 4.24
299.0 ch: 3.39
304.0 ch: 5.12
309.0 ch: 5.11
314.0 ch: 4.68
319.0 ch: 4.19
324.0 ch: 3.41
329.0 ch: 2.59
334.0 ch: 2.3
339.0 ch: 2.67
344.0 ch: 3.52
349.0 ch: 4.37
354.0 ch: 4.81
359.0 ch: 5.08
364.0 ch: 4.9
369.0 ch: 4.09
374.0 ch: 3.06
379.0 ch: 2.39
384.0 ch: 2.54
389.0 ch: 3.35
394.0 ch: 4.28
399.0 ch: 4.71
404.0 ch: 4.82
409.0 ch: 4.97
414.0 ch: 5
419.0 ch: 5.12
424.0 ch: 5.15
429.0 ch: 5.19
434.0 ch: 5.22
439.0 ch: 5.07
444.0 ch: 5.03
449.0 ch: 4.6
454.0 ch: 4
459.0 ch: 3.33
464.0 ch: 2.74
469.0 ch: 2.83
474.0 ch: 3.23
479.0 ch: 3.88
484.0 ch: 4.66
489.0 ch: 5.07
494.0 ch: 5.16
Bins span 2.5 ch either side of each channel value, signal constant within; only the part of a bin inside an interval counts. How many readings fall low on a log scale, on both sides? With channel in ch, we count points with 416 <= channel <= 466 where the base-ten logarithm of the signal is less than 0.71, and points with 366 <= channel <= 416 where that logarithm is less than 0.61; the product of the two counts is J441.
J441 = 28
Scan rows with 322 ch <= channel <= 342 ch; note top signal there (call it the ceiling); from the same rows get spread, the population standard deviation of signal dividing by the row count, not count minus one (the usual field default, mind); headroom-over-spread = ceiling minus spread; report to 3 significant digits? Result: 3.00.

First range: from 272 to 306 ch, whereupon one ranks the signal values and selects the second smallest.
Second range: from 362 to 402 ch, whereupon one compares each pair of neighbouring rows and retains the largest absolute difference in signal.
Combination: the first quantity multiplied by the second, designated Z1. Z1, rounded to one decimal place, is 4.4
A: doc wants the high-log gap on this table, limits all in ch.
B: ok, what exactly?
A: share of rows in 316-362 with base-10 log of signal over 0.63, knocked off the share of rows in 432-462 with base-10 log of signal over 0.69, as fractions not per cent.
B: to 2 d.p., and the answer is 0.17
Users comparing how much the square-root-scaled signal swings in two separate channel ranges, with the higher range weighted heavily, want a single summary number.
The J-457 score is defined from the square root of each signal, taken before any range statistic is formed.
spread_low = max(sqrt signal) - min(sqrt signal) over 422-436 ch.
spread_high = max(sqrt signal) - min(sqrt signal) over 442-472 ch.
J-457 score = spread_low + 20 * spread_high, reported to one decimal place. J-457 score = 11.8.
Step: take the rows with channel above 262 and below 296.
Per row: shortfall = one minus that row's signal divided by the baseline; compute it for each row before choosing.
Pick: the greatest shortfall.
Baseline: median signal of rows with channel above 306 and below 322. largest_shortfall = 0.1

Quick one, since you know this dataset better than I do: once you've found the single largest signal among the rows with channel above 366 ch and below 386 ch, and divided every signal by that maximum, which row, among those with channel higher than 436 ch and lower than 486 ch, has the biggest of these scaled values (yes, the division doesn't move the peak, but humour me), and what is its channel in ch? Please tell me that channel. 439.0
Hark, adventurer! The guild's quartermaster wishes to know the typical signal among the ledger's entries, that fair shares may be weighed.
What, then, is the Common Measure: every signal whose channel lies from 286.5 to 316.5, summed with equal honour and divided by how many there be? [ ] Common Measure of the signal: 4.6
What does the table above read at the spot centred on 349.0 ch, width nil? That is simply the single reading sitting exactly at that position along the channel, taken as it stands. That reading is 4.37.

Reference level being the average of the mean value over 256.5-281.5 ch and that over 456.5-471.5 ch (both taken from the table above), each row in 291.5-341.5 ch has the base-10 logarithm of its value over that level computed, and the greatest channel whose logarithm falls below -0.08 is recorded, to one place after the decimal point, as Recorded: 339.0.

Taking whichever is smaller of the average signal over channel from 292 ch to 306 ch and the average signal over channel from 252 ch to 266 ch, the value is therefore 4.2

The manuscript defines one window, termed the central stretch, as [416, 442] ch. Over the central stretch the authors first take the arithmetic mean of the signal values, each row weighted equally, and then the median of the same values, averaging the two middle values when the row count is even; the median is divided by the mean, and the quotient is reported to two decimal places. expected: 1.00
